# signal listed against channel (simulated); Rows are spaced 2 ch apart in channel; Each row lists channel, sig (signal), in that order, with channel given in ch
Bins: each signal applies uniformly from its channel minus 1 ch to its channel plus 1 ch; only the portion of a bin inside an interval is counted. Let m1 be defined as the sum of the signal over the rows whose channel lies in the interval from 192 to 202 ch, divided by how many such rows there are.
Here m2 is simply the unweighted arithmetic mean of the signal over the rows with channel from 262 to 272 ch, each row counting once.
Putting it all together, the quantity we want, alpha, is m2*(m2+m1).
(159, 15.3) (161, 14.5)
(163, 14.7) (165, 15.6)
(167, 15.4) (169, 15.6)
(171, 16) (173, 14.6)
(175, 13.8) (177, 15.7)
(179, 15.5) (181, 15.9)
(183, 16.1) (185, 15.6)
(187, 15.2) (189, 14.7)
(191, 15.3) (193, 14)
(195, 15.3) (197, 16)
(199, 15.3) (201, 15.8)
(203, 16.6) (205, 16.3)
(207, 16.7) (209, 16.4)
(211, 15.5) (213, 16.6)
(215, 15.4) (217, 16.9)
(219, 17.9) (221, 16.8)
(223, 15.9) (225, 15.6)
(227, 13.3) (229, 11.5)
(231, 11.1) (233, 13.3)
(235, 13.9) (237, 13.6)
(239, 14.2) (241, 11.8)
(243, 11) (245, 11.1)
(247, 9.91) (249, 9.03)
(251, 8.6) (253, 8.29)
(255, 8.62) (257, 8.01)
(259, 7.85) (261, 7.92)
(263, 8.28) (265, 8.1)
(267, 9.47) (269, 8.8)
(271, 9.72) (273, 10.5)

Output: 214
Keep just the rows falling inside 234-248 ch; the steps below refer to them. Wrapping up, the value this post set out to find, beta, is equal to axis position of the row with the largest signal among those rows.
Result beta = 239 ch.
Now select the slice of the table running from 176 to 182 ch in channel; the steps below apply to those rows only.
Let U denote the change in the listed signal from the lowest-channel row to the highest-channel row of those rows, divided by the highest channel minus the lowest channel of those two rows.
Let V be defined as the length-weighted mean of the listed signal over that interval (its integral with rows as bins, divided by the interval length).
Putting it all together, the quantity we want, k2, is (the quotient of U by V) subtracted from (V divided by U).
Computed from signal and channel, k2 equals 314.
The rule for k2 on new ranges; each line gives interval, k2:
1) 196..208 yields 230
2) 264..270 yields 50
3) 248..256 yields -126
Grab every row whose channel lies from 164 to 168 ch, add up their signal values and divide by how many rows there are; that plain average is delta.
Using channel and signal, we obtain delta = 15.5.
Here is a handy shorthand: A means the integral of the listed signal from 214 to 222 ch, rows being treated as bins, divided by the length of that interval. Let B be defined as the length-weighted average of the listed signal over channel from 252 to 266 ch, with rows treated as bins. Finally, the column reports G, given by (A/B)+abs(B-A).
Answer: 11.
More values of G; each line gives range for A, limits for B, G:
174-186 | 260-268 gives 9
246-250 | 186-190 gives 6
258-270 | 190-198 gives 7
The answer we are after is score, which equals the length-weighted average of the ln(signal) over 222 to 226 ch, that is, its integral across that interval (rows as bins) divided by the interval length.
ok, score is 2.76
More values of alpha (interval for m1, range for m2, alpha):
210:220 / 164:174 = 493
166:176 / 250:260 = 193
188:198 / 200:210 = 514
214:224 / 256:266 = 198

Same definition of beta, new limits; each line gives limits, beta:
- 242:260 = 245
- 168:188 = 183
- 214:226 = 219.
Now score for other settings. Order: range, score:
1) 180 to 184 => 2.77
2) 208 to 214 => 2.78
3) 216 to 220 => 2.86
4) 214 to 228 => 2.77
